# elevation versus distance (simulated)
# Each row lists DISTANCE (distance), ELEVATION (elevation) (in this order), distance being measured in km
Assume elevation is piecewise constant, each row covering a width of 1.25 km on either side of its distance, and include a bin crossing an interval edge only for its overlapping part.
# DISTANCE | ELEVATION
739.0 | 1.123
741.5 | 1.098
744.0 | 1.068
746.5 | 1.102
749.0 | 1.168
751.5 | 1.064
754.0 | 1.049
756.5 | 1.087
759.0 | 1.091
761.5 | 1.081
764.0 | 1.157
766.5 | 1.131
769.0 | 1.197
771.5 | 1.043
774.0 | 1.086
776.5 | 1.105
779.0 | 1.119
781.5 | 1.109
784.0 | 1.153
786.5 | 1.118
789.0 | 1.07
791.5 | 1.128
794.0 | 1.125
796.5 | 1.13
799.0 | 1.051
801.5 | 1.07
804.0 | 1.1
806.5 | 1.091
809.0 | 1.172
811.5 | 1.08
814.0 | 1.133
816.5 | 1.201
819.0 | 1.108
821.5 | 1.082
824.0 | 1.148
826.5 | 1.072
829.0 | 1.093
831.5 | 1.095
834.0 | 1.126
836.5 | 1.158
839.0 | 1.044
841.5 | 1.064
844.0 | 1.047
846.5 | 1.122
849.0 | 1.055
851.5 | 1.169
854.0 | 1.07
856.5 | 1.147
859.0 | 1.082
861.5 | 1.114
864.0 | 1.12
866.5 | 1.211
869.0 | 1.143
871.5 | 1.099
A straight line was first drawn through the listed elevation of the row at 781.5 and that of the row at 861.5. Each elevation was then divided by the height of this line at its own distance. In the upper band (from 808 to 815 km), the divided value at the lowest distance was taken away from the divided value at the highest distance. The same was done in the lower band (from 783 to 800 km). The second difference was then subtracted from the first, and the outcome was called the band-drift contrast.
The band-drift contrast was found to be 0.057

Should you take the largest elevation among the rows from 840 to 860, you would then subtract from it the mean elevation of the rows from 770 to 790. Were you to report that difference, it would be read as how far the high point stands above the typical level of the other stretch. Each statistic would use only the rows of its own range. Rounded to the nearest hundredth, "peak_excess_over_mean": 0.07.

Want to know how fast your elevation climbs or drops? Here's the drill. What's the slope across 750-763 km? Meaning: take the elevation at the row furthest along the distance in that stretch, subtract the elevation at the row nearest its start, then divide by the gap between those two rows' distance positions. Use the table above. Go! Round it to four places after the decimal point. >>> 0.0017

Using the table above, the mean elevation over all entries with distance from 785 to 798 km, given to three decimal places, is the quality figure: 1.114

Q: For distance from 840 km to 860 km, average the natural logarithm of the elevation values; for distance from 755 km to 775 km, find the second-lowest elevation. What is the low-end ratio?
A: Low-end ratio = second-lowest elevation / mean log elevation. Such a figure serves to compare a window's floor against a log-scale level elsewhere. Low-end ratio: 12.1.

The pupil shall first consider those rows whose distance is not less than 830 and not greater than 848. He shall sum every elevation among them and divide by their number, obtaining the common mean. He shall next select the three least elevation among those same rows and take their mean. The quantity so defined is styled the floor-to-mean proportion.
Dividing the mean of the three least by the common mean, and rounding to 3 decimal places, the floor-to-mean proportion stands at 0.962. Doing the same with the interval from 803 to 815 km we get 0.978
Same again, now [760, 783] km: 0.960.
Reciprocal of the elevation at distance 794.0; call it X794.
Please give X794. 0.889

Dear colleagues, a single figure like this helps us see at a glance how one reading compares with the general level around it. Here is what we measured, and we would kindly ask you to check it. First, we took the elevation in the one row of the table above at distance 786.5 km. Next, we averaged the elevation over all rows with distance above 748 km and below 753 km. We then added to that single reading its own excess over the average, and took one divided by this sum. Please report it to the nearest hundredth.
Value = 0.89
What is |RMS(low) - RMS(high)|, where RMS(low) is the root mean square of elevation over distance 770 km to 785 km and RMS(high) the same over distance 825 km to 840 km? 0.00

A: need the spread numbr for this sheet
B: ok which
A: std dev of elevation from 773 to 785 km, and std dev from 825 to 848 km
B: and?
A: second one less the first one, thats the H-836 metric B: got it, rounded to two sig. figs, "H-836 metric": 0.014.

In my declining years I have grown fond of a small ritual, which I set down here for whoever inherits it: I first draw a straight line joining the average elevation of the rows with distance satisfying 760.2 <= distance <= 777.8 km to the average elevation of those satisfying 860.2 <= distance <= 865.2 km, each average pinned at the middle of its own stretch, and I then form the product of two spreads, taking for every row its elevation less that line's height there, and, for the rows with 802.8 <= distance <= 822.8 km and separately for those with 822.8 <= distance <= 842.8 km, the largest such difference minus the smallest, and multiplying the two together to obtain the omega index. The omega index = 0.014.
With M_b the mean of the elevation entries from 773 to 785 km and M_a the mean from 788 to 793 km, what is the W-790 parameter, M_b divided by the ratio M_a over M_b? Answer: 1.13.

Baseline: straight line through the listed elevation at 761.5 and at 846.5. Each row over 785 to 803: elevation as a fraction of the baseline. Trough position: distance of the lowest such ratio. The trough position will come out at 799.0 km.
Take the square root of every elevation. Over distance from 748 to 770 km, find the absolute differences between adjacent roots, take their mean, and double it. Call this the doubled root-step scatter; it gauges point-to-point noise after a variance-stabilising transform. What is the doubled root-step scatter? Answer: 0.040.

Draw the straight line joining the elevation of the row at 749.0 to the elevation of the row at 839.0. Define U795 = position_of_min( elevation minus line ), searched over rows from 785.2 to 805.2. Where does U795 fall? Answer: 799.0 km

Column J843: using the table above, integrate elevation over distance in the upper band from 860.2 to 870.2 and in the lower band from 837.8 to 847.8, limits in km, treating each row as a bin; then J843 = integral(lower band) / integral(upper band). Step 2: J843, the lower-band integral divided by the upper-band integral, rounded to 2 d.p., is 0.93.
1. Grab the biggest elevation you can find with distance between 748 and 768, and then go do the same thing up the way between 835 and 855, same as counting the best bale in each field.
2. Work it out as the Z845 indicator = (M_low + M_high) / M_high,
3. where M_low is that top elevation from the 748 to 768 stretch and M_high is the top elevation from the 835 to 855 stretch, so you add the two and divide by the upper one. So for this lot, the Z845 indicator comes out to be 2.00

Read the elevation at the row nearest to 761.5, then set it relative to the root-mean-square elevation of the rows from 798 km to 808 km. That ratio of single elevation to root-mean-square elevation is 1.00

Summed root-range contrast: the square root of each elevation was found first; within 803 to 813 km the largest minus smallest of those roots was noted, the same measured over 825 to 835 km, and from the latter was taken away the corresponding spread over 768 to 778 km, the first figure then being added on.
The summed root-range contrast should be 0.00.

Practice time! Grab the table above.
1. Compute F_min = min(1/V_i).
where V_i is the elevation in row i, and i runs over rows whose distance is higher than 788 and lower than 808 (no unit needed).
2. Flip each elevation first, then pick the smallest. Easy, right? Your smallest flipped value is 0.88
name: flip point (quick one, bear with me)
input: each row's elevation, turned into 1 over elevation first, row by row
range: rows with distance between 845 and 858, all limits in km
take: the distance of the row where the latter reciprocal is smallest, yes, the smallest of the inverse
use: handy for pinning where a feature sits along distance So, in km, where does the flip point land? 851.5 km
